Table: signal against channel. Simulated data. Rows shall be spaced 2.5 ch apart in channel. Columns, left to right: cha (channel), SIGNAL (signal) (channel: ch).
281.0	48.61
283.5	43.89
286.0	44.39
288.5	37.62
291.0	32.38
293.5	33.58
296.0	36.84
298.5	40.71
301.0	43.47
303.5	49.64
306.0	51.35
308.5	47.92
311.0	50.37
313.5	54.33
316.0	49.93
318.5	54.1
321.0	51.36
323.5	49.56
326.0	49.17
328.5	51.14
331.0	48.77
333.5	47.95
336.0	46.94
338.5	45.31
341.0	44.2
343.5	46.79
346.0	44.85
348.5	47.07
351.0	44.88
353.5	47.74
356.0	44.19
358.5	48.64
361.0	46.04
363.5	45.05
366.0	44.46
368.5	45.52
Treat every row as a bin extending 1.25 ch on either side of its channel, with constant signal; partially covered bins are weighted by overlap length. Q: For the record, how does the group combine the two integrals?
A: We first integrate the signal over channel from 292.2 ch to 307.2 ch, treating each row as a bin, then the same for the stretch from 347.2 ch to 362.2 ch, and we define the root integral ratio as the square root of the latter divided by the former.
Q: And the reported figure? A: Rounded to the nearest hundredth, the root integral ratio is 1.04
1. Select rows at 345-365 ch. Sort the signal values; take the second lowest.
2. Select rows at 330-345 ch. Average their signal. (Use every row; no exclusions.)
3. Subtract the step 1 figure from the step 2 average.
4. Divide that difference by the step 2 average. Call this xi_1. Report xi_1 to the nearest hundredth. 0.04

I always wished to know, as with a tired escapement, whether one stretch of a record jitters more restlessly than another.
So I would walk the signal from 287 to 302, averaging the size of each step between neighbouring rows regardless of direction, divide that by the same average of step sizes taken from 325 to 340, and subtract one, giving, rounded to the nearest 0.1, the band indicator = 1.1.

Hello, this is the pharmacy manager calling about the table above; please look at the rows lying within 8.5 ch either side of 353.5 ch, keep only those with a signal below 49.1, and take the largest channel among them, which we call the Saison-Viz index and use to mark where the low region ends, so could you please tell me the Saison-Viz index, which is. 361.0 ch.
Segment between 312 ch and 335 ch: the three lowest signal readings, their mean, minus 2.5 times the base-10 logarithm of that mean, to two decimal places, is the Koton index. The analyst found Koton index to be -4.22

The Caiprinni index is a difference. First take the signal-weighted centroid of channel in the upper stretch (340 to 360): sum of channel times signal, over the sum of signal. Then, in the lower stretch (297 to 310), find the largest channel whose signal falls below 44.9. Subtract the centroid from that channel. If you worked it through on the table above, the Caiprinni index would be -48.8 ch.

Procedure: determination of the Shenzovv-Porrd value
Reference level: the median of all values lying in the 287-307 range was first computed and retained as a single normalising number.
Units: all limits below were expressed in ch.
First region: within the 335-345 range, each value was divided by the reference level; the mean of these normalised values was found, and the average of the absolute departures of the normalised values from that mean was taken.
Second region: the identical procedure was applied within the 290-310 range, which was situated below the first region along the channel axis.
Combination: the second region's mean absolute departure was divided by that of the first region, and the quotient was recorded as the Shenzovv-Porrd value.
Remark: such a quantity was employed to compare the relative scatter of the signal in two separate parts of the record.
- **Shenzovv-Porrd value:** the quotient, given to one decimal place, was 5.8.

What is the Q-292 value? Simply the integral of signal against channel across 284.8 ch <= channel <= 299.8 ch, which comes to 564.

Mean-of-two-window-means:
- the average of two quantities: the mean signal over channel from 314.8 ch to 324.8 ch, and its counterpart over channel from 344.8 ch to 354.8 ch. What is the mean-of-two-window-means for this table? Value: 48.7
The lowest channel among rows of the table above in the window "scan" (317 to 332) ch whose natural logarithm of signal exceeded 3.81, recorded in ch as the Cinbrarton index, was 318.5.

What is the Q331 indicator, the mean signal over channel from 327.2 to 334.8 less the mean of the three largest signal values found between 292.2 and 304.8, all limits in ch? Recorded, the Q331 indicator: 4.7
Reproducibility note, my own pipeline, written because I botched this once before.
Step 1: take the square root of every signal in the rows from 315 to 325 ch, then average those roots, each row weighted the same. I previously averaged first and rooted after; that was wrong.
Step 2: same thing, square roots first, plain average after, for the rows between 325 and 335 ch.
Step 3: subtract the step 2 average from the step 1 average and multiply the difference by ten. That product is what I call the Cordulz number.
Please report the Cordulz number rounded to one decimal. 1.4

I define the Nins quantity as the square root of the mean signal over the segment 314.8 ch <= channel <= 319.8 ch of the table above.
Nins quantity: 7.21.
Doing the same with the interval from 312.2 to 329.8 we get 7.17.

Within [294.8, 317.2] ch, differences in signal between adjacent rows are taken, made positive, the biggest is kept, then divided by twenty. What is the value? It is 0.31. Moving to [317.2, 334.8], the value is 0.14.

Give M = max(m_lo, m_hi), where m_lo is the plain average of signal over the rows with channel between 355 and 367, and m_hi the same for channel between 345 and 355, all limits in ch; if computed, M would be 46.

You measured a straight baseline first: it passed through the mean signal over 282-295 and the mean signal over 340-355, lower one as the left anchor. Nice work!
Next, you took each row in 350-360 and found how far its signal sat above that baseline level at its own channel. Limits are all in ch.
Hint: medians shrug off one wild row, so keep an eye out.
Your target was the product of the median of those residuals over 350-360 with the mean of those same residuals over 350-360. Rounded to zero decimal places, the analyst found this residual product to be 0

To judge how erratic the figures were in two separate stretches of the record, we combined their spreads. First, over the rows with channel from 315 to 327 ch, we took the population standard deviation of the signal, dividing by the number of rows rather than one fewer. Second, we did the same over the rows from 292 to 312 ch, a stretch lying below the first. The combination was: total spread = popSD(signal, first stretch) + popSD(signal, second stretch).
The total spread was 8.0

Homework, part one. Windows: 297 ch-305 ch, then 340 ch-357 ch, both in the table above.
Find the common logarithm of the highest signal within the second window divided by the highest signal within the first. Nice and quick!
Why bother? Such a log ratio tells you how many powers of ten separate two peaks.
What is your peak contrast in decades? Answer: -0.02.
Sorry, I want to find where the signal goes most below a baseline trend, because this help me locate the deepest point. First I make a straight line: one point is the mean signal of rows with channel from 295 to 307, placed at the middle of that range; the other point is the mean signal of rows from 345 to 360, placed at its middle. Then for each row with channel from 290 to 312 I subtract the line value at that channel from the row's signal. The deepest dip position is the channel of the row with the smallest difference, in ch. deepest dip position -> 291.0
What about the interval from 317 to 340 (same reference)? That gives 338.5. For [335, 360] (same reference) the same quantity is 356.0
